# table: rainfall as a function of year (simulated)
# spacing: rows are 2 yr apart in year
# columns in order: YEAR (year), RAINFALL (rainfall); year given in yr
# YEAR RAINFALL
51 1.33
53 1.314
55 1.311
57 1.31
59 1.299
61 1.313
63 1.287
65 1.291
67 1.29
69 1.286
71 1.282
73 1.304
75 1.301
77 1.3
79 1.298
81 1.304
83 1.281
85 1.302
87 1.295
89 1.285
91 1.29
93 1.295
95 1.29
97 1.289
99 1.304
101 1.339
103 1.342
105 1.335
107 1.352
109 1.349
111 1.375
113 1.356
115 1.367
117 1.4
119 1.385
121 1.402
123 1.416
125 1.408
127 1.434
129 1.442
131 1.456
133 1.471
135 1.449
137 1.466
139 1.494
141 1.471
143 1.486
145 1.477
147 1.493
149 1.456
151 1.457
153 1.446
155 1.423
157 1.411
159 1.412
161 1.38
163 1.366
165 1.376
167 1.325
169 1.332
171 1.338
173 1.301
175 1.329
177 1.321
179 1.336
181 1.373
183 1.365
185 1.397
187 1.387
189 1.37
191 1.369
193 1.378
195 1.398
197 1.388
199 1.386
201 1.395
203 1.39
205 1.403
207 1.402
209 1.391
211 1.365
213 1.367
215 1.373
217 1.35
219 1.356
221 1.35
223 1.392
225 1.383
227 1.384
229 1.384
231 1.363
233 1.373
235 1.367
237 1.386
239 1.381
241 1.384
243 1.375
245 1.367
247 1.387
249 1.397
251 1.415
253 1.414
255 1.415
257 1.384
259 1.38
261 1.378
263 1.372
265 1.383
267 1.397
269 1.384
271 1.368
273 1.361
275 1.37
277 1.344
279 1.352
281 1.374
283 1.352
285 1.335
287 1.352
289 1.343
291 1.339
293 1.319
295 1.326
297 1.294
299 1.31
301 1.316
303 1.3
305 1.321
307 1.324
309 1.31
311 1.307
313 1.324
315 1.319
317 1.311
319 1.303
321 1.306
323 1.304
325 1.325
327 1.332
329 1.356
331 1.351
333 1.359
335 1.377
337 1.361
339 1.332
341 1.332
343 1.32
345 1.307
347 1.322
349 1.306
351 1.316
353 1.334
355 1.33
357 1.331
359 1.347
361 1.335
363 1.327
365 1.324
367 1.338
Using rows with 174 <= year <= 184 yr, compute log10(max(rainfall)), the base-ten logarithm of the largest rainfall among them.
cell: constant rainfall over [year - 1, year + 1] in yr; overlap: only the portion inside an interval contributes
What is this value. 0.138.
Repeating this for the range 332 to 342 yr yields 0.139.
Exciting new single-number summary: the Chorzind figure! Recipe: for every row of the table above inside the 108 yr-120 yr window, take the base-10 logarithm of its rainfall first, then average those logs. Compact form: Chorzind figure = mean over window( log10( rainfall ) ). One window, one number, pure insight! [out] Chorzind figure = 0.137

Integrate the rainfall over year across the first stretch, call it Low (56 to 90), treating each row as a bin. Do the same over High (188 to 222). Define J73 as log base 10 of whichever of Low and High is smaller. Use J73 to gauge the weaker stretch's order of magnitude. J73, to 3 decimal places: 1.644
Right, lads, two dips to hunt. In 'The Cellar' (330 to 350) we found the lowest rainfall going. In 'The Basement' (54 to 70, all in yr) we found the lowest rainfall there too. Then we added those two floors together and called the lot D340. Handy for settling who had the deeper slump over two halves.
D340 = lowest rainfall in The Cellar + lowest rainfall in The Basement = 2.59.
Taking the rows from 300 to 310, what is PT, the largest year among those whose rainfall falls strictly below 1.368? 309 yr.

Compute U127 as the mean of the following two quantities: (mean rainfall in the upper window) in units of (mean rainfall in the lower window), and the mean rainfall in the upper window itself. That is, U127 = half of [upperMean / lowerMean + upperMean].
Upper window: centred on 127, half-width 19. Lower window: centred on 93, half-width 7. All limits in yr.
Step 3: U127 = 1.27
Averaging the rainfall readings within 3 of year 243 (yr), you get 1.38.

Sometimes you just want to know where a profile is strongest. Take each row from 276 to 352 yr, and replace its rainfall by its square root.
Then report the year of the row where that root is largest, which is 335 yr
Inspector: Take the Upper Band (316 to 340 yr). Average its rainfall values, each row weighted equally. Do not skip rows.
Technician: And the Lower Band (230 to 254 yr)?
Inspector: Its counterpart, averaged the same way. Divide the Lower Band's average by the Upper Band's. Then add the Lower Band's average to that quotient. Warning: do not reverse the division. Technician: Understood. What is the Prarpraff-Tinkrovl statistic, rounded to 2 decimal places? 2.42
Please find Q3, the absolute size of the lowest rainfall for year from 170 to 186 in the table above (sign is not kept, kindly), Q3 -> 1.30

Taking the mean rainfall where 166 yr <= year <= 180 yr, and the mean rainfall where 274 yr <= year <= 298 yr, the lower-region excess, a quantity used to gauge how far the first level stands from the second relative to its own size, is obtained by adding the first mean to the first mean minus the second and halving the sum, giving 0.66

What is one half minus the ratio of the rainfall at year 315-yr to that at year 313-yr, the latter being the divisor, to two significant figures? -0.50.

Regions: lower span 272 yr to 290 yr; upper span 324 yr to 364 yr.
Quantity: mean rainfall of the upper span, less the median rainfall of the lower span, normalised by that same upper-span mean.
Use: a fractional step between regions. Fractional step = -0.01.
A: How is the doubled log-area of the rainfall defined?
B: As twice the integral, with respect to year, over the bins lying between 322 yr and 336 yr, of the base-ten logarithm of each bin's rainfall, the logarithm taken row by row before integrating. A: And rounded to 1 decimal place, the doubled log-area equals 3.6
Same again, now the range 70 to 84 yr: 3.1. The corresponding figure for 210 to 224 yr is 3.8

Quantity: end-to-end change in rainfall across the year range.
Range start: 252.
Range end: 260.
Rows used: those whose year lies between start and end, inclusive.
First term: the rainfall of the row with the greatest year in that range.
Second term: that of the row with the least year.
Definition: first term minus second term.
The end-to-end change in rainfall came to -0.034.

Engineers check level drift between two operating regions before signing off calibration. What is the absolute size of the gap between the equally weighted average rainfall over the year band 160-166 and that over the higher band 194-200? 0.017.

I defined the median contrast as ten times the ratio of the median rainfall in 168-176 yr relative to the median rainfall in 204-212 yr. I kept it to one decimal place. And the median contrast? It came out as 9.5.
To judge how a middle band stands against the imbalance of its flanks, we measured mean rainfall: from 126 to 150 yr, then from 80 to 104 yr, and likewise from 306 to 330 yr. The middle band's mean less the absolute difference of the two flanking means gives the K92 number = 1.45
